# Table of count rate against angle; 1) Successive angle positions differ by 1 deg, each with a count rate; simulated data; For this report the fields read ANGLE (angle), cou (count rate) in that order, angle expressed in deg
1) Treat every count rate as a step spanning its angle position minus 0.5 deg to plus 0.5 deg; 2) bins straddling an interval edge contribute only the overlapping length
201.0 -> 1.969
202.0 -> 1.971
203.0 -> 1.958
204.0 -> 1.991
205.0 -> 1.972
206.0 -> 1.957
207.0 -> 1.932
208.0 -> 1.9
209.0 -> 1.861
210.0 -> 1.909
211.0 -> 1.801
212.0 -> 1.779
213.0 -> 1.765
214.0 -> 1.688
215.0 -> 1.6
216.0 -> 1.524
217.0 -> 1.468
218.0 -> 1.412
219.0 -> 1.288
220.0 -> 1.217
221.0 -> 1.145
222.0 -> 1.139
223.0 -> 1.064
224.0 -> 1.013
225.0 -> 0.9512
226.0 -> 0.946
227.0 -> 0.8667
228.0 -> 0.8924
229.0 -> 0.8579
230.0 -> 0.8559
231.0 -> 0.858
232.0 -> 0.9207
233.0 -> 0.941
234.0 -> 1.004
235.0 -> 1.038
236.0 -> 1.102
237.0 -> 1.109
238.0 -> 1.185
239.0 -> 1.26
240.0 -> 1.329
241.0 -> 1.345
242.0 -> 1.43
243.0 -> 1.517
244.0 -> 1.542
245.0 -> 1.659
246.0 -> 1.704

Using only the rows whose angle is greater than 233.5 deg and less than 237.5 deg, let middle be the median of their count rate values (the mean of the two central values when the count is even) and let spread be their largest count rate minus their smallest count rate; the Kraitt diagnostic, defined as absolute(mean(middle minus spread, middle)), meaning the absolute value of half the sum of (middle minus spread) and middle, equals 1.02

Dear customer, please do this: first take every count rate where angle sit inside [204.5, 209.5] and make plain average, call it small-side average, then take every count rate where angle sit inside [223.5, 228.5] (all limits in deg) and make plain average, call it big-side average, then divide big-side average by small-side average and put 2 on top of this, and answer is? 2.49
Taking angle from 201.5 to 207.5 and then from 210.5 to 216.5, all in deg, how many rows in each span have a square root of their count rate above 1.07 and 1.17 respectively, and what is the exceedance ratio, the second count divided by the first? 1.00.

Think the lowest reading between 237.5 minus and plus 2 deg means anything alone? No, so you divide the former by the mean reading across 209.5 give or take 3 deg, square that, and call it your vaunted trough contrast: 0.35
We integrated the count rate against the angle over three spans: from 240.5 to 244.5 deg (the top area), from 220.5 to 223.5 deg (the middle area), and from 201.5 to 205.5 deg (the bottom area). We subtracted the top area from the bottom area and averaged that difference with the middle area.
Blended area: 2.7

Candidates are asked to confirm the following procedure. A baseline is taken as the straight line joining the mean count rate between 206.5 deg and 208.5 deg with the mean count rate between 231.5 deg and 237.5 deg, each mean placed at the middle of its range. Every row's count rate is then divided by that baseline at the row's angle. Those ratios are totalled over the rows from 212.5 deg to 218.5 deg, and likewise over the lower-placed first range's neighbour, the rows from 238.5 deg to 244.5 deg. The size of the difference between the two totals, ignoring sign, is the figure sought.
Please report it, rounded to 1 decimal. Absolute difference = 5.1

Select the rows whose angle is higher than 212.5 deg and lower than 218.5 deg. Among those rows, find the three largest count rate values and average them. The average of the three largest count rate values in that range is 1.7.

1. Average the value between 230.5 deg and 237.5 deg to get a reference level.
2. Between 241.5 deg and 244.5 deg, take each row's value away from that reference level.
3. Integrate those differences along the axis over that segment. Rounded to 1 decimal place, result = -1.5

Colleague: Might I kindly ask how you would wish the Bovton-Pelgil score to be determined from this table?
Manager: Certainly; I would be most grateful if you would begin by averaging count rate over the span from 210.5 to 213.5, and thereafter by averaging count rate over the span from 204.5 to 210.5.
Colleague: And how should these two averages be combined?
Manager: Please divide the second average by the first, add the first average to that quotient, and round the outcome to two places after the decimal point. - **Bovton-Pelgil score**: 2.86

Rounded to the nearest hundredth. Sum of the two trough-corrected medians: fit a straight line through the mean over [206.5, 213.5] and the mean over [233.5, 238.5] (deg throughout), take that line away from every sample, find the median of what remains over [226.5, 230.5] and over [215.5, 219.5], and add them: -0.62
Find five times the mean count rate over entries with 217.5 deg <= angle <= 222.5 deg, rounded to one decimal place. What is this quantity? 6.2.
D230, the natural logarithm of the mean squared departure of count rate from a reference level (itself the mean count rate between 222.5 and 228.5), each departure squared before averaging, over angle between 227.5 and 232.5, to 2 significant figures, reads -5.0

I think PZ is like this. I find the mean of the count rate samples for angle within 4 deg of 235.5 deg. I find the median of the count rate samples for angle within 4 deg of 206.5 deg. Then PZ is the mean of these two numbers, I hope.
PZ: 1.5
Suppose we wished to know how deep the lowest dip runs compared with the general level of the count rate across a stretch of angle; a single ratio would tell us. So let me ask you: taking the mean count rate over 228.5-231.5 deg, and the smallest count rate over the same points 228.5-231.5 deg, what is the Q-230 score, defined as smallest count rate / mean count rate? 1.00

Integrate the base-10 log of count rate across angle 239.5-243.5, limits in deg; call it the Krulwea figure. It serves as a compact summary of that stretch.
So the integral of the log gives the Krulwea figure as 0.6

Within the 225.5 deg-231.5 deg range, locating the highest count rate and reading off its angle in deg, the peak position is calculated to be 226.0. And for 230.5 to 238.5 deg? 238.0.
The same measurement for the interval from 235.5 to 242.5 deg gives 242.0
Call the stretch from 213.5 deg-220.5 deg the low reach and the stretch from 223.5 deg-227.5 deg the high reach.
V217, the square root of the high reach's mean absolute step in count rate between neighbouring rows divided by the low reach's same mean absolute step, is 0.79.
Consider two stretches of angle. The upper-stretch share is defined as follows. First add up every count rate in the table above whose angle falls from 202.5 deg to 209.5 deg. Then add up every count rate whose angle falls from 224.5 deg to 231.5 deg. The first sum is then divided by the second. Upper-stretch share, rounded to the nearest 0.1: 2.2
